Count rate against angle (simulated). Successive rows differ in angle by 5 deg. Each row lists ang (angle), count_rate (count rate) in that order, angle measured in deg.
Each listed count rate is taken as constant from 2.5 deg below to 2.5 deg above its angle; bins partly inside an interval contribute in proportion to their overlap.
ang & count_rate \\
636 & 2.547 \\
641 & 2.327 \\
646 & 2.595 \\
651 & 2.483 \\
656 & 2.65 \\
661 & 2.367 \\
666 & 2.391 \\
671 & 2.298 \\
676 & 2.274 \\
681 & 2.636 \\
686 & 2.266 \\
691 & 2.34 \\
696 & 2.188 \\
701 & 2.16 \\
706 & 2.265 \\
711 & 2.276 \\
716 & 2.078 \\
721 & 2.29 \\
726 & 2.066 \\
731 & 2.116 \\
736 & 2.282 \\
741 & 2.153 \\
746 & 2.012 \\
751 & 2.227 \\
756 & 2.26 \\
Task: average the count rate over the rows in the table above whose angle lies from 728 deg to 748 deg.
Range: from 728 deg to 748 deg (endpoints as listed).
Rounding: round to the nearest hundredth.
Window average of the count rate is 2.14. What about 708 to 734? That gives 2.17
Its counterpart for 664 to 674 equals 2.34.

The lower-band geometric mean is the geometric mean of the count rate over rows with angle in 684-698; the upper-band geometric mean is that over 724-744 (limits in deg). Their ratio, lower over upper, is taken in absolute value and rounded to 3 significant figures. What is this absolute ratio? 1.05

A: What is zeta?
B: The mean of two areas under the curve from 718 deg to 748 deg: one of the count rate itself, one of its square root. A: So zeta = 54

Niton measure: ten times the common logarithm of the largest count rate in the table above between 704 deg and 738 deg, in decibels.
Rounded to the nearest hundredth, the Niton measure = 3.60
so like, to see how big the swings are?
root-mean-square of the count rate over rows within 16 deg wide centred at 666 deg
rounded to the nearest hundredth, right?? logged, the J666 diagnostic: 2.35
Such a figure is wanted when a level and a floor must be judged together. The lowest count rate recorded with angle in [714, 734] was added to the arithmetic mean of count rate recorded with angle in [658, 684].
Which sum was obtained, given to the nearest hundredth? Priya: 4.46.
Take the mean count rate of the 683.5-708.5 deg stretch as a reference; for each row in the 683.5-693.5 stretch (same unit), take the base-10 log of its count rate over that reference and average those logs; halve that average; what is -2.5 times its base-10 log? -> 5.6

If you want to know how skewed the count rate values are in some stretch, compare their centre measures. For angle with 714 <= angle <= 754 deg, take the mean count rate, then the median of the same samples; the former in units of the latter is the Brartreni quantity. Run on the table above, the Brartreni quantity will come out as 1.01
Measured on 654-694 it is 1.02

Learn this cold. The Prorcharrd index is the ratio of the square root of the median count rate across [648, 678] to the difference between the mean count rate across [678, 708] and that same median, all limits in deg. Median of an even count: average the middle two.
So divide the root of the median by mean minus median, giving -22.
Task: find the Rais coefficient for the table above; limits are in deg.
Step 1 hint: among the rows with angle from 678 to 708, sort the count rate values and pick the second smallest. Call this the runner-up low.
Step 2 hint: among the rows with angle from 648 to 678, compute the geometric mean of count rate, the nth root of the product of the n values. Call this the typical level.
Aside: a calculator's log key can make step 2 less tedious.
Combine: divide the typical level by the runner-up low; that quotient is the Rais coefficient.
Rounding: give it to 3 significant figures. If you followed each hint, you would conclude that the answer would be 1.10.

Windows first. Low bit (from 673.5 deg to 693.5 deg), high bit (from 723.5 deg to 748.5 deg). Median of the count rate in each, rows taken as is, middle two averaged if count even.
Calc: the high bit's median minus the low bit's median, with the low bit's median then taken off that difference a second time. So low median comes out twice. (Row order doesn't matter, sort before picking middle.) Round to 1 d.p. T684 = -2.5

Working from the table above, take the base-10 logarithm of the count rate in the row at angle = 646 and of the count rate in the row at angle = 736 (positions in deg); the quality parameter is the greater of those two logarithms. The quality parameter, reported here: 0.414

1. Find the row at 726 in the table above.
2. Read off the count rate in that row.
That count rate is 2.066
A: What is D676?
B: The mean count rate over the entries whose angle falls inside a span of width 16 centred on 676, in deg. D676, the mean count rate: 2.40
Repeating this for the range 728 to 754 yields 2.16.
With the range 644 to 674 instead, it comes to 2.46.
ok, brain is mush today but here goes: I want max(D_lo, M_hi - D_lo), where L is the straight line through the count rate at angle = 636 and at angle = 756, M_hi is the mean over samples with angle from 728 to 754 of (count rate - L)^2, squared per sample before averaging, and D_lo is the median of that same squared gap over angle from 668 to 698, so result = 0.029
